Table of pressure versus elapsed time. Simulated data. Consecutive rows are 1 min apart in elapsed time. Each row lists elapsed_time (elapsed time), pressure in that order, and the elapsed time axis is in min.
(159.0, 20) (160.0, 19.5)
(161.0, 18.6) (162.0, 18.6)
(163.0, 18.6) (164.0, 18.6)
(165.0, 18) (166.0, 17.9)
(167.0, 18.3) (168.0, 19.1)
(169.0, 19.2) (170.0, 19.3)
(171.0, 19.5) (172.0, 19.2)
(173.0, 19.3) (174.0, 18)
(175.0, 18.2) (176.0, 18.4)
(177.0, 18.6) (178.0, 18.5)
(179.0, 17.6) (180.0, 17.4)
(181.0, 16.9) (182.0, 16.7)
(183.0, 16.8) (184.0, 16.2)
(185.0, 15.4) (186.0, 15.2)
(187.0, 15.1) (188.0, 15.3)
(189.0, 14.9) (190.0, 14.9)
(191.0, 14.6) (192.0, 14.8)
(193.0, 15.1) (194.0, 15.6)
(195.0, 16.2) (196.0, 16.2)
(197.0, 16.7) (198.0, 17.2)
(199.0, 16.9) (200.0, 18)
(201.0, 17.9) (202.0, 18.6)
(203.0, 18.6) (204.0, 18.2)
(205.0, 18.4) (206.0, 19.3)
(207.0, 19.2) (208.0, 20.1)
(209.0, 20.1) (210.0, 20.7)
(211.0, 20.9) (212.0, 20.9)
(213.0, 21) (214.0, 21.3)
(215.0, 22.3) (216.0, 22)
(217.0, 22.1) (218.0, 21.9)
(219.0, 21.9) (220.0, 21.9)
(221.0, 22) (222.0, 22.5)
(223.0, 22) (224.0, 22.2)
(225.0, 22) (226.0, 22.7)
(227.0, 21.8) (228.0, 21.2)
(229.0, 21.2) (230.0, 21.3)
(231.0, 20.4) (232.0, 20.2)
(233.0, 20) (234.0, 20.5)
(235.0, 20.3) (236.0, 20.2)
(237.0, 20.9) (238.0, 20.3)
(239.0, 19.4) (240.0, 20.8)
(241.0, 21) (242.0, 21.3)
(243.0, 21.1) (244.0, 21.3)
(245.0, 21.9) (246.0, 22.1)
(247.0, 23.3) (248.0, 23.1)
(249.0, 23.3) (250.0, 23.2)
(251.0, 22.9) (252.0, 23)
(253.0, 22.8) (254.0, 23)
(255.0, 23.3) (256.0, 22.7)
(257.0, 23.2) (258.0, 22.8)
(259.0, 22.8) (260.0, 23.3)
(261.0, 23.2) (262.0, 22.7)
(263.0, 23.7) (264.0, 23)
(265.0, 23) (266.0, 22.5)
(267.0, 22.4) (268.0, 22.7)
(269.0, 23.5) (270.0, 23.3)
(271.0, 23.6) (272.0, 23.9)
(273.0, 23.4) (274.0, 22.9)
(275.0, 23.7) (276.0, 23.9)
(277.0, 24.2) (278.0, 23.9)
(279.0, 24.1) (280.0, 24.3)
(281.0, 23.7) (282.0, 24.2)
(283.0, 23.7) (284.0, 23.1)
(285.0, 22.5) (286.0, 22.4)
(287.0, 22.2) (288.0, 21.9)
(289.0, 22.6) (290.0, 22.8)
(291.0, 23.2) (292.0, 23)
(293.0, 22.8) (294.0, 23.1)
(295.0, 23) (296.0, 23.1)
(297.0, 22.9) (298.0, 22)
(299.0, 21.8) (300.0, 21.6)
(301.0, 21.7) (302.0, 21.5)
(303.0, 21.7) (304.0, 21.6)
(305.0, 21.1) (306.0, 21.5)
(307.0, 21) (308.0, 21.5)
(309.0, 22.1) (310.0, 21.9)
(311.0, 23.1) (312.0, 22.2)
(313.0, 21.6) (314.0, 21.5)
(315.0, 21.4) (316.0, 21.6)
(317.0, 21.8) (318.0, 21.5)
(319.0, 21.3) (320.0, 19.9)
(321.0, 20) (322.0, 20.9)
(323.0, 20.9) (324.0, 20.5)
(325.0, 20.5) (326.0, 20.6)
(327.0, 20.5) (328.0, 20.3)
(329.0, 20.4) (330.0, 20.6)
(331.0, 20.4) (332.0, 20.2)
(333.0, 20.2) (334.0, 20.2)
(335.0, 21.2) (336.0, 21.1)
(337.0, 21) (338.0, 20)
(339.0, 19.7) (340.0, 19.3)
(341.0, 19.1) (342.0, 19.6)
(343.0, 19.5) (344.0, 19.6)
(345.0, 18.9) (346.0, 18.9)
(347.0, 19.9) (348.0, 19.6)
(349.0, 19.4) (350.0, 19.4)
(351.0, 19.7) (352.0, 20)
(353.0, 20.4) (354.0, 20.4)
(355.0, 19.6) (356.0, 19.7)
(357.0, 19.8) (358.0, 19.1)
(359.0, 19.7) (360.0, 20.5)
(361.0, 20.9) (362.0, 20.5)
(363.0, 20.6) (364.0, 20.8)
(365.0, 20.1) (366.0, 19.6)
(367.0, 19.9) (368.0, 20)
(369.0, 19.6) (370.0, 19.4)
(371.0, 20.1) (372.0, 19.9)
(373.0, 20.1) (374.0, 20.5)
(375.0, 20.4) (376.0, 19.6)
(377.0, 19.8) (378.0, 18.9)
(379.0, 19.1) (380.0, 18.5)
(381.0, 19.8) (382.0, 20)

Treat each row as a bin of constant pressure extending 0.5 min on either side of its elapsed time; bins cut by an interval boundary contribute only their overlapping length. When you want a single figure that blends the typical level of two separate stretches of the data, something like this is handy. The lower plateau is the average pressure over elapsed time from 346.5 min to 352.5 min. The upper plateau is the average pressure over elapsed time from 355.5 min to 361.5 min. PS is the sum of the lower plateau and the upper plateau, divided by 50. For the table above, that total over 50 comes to 0.79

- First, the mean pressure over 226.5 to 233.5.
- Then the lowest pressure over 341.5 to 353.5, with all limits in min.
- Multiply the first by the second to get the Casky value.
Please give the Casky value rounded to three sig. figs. 394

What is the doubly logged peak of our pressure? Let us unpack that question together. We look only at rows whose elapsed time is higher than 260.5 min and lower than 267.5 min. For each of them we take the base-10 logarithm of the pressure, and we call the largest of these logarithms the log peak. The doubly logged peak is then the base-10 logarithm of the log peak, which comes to 0.138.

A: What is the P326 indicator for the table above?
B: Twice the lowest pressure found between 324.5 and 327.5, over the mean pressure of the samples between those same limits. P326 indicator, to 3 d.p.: 1.997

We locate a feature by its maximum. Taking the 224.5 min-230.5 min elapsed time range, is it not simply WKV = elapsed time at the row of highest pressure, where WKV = 226.0 min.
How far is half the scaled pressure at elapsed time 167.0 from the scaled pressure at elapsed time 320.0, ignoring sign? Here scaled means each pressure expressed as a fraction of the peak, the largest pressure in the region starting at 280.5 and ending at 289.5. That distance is 0.44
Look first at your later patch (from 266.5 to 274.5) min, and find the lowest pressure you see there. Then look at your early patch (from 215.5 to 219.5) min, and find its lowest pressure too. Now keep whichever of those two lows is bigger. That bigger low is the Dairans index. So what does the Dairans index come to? 22.40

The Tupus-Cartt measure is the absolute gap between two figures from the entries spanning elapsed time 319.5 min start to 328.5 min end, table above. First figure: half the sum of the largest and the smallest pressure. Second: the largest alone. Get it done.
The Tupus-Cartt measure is 0.5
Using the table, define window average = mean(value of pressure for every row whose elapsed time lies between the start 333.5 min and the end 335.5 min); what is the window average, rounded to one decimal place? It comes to 20.7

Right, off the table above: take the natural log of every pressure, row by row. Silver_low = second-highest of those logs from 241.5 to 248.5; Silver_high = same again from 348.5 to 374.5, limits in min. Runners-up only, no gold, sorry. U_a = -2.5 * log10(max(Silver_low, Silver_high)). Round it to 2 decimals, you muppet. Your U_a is -1.24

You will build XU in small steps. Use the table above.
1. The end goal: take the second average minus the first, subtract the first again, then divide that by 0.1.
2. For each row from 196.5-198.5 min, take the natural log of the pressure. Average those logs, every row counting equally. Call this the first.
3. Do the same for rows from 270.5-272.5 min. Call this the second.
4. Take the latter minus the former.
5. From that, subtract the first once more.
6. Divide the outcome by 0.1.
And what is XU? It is -24.9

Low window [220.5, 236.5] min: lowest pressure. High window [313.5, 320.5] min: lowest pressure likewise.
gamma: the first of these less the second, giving 0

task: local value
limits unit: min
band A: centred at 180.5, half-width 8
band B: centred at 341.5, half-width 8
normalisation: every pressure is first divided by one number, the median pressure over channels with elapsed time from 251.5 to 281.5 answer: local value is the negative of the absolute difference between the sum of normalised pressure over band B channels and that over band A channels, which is -1.9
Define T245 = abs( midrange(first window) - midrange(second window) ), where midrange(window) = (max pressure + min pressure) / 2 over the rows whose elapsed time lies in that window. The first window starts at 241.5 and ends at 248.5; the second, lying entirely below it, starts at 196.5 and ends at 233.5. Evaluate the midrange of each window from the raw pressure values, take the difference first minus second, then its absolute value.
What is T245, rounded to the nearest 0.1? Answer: 2.5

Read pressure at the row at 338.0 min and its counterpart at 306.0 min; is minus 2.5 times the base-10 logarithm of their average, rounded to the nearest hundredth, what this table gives -3.29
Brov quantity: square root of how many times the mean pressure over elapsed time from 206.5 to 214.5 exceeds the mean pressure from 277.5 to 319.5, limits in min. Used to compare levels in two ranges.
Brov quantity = 0.958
